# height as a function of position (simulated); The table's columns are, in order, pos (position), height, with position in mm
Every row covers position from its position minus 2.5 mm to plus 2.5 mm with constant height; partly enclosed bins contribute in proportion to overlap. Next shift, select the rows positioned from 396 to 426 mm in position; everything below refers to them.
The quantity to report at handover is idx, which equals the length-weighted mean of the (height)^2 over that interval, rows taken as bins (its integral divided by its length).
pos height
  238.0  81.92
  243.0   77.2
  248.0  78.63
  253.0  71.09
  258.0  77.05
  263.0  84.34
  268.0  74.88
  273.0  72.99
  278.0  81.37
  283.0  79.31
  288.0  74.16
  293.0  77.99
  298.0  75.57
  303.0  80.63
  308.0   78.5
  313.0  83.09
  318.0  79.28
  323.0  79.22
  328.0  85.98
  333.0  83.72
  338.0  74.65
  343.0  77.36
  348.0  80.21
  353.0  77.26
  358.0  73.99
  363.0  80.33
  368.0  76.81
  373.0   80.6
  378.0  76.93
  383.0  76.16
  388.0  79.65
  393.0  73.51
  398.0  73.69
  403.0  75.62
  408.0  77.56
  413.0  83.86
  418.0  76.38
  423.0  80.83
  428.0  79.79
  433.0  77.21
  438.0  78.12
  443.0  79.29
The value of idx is 6110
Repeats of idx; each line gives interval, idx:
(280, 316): 6172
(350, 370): 5962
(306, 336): 6662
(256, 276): 6013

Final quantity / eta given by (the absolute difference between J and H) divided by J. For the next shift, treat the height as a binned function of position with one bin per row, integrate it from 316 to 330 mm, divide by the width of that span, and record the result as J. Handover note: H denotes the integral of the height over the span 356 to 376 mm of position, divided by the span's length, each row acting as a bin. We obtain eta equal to 0.042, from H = 78.0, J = 81.4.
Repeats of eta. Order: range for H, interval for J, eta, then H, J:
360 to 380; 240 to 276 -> 0.024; 78.6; 76.7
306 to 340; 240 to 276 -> 0.052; 80.8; 76.7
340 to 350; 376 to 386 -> 0.024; 78.5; 76.7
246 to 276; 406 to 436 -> 0.035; 76.5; 79.3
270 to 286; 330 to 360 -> 0.005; 77.7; 78.1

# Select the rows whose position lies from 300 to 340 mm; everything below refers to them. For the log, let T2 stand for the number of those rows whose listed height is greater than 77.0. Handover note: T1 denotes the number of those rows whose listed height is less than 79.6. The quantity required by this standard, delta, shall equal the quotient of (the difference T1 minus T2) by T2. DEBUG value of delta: -0.43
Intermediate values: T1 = 4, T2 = 7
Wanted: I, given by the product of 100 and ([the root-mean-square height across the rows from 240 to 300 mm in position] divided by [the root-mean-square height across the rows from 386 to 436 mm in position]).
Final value 99.0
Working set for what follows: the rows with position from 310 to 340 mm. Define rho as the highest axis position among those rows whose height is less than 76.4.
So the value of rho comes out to 338.0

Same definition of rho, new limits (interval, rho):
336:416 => 403.0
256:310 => 298.0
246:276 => 273.0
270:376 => 358.0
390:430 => 418.0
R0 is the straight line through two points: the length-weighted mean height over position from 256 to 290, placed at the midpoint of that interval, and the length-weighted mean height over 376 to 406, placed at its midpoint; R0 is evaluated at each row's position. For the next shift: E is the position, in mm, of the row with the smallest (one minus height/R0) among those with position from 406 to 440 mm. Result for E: 413.0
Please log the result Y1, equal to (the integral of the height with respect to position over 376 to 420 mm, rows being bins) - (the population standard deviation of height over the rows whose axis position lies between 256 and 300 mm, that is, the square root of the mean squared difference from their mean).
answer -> 3387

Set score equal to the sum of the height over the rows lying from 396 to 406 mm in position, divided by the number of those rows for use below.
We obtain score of 74.7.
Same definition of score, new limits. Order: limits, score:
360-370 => 78.6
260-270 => 79.6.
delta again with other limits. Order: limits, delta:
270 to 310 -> 0.20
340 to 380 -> 0.00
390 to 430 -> 0.25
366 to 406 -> 2.00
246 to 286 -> 0.20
